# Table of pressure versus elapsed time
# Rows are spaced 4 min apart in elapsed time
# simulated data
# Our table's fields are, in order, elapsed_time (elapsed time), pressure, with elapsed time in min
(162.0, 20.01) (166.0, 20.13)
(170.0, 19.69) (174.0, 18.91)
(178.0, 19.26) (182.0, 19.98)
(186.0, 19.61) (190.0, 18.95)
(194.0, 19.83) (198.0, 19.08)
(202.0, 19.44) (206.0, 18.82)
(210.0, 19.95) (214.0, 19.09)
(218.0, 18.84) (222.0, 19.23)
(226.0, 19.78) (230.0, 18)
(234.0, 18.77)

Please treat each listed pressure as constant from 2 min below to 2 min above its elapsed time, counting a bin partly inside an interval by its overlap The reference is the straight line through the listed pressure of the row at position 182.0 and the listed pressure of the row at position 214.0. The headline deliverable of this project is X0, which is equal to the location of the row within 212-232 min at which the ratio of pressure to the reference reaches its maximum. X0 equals 226.0 min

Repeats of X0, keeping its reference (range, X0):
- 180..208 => 194.0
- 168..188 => 182.0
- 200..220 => 210.0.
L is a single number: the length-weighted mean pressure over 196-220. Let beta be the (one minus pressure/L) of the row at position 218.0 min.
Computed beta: 0.019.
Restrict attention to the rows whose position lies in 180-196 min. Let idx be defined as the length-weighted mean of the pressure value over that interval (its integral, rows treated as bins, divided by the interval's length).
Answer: 19.6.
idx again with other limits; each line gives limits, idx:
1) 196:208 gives 19.1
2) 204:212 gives 19.4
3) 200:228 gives 19.3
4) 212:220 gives 19.0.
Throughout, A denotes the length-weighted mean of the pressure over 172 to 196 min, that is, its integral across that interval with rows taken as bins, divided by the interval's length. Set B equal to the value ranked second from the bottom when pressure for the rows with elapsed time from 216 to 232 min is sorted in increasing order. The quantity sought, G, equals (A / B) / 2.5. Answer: 0.412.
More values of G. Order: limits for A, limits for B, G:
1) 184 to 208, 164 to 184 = 0.401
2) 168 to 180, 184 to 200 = 0.404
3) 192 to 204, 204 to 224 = 0.413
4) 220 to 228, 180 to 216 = 0.412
